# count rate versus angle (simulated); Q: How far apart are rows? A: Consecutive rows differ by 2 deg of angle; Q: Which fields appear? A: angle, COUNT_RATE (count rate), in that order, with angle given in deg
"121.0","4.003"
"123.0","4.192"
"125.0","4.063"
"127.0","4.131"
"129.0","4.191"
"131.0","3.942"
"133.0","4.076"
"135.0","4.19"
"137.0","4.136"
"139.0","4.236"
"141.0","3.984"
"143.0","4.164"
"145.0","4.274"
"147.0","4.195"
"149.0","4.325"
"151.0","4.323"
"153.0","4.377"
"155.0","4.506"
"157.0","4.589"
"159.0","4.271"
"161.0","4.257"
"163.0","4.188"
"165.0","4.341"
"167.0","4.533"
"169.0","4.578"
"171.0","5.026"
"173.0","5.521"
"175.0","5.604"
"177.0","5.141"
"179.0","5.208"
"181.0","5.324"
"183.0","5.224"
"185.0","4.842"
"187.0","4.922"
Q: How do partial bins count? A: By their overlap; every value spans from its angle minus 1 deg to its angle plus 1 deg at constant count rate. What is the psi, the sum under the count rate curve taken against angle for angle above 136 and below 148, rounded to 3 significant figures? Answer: 50.0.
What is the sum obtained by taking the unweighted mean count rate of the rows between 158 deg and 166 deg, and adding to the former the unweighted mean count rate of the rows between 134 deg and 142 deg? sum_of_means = 8.4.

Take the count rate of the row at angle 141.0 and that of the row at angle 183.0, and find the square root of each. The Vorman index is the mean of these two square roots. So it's 2.14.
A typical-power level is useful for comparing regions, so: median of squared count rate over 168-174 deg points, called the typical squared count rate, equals 25.3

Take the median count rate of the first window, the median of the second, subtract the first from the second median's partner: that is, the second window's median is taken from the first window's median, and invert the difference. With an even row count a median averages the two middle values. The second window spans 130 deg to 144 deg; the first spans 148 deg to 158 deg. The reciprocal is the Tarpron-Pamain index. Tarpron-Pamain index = 4.1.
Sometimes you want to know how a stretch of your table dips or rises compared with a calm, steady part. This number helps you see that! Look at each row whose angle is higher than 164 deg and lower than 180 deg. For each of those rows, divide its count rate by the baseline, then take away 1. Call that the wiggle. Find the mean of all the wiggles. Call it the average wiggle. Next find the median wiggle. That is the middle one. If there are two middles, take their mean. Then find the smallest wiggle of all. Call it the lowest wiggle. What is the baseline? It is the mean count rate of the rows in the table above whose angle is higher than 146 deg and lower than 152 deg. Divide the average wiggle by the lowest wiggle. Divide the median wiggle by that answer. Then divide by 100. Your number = 0.0002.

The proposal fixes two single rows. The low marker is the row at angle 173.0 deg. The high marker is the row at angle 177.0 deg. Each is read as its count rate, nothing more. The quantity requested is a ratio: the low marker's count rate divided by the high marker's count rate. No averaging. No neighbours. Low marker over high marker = 1.07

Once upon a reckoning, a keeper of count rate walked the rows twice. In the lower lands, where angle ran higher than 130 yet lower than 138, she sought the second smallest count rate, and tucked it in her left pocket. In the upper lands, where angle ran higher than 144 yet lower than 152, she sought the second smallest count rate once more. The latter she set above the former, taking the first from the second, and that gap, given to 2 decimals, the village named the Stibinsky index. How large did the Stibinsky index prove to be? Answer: 0.20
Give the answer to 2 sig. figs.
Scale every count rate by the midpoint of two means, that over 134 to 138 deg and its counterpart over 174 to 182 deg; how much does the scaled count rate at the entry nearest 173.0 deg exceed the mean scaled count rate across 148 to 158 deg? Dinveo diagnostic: 0.23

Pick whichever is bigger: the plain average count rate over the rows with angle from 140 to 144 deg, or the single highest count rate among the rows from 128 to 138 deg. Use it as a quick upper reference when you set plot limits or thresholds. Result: 4.19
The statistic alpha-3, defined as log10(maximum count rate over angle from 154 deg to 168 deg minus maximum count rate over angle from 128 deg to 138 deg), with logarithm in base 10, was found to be -0.40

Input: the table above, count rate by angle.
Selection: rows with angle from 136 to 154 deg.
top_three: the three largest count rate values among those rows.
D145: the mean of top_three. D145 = 4.3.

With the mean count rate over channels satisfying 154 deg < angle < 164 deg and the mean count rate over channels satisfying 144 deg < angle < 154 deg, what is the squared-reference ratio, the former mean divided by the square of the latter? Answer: 0.24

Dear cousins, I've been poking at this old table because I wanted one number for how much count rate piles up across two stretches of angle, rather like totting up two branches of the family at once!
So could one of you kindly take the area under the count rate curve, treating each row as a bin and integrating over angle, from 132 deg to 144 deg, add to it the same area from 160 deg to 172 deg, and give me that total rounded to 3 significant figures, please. 103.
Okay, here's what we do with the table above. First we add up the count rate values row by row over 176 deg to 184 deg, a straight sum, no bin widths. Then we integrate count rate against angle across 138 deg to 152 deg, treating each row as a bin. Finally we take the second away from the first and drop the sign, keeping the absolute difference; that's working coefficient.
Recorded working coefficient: 38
